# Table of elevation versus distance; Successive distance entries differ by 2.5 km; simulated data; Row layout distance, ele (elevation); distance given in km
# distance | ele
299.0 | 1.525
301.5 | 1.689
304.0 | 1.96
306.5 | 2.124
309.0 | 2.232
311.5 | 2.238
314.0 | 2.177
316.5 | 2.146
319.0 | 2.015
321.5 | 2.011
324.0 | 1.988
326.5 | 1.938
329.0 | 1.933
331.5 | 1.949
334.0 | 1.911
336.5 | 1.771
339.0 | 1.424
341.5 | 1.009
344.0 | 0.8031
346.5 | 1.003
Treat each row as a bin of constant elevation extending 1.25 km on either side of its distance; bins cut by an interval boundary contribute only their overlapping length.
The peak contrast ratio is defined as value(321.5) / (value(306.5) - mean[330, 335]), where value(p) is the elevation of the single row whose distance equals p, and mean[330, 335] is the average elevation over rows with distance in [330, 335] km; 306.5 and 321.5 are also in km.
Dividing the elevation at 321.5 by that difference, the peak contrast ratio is 10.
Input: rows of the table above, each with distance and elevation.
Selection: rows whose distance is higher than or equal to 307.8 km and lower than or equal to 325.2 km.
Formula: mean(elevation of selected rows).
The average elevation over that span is 2.1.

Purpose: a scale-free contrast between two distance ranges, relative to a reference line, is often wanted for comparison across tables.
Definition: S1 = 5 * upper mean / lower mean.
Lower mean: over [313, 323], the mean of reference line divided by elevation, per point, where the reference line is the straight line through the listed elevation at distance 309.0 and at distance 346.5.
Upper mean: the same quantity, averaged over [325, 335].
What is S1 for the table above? 4.3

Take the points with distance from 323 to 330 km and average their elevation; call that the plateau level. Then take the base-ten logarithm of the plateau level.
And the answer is 0.291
